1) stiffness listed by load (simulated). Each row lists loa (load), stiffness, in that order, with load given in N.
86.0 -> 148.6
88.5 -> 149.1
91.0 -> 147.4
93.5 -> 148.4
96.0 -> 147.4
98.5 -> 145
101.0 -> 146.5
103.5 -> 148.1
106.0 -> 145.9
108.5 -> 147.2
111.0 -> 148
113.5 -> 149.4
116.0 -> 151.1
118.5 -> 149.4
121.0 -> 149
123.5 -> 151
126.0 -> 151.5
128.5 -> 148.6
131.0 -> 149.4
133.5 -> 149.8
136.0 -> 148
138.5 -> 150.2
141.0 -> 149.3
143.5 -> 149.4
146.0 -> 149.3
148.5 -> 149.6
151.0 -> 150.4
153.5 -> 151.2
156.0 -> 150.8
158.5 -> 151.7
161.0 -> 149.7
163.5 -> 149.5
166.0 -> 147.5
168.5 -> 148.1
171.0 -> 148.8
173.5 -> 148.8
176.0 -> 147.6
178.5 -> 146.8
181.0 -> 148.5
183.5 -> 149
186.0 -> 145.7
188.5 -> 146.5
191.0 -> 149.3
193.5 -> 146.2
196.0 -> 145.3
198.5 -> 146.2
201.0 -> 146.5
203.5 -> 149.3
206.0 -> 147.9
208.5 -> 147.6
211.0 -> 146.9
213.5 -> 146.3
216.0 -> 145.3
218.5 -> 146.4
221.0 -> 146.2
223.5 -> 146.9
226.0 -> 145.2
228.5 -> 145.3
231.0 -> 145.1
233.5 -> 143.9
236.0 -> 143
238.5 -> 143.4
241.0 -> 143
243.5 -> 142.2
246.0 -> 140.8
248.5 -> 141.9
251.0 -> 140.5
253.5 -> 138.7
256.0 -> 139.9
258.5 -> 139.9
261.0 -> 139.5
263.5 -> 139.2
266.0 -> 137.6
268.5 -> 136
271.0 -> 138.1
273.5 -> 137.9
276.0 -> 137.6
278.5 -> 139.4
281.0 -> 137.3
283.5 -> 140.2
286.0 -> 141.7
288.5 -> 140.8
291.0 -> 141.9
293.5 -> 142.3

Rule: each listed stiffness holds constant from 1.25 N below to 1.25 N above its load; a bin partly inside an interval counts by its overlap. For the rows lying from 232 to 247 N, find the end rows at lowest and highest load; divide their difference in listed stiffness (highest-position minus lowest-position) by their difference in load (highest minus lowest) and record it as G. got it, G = -0.25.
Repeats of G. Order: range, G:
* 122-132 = -0.21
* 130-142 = -0.01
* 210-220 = -0.07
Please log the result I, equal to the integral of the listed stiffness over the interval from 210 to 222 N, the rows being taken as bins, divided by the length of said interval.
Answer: 146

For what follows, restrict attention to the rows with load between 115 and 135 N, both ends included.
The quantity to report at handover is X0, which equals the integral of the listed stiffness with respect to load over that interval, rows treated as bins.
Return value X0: 2999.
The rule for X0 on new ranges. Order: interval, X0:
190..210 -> 2945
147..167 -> 3001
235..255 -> 2833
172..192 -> 2955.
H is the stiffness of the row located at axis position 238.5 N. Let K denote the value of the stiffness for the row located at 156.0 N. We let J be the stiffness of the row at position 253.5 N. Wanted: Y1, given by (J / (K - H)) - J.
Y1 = -120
